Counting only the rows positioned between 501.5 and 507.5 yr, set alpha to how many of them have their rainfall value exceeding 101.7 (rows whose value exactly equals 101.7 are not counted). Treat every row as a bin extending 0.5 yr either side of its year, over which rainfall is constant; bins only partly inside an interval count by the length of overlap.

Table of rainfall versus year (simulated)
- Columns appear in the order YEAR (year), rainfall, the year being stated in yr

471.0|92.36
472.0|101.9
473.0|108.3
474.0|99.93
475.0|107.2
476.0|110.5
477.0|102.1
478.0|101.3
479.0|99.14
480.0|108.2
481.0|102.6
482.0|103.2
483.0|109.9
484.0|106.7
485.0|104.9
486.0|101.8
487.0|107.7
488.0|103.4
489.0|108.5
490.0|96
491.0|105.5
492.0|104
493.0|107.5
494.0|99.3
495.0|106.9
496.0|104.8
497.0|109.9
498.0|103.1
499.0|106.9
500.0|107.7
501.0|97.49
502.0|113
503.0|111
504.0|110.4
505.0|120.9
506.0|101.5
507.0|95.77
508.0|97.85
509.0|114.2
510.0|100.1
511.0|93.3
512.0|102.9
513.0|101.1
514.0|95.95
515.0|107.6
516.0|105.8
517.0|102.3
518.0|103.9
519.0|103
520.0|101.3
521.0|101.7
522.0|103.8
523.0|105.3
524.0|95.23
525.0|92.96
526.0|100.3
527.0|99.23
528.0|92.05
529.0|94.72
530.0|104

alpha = 4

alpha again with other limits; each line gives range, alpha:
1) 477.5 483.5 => 4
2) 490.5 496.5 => 5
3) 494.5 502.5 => 7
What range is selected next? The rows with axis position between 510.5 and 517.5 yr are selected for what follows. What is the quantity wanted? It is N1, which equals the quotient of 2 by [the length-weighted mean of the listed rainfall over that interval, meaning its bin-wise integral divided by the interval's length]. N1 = 0.0197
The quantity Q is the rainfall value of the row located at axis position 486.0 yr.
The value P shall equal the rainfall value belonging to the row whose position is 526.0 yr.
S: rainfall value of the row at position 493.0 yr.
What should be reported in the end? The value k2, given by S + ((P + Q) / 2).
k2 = 209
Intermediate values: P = 100.3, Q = 101.8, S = 107.5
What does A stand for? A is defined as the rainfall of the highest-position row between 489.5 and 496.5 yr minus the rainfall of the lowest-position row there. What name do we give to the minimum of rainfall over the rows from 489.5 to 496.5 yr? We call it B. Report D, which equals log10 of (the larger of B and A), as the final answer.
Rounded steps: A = 8.8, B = 96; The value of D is 1.98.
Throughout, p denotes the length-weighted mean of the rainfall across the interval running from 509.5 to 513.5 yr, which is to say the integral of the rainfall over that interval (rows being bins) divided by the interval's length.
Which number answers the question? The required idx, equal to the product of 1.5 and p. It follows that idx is 149.0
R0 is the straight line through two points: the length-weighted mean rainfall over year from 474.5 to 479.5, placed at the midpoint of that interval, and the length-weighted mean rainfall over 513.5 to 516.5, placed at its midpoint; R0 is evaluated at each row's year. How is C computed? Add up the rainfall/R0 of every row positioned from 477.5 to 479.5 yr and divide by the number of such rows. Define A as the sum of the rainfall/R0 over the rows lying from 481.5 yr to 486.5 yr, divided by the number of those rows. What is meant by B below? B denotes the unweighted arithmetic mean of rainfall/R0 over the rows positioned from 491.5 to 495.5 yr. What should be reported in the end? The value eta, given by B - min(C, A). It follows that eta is 0.04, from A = 1.01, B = 1.01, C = 0.96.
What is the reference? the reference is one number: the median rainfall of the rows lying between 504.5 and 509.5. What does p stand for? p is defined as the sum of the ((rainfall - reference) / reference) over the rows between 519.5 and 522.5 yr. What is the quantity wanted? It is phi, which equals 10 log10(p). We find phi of -16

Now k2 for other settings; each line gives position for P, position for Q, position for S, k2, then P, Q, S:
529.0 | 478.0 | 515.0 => 206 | 94.72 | 101.3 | 107.6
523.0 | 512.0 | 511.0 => 197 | 105.3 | 102.9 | 93.3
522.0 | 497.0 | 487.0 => 215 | 103.8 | 109.9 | 107.7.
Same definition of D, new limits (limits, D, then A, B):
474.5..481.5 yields 2.00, -4.6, 99.14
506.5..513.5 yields 1.97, 5.3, 93.3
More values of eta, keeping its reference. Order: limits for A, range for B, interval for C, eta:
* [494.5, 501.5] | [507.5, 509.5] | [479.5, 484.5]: 0.01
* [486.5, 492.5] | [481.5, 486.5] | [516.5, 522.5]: 0.02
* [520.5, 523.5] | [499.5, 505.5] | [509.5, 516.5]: 0.09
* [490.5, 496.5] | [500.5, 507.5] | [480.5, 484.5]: 0.03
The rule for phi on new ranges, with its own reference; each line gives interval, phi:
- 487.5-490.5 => -15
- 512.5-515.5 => -28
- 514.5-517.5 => -10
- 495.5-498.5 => -9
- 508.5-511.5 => -15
